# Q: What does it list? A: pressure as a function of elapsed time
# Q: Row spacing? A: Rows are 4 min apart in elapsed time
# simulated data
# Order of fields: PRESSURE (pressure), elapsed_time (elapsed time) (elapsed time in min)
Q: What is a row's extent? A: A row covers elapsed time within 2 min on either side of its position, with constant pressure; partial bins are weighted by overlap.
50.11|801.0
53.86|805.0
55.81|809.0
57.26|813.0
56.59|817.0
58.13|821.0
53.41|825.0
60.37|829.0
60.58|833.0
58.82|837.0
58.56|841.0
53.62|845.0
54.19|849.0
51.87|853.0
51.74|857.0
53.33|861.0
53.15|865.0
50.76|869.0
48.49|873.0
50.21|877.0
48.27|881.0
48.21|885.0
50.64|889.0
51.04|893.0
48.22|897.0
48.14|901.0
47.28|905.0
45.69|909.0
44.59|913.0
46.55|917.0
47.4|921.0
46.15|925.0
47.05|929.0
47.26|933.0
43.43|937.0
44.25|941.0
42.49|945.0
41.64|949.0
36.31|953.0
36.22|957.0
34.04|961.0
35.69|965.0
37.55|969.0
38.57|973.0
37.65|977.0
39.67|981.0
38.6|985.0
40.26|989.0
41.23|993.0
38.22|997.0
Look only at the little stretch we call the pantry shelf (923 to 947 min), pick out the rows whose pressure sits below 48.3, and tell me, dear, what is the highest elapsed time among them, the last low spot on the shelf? 945.0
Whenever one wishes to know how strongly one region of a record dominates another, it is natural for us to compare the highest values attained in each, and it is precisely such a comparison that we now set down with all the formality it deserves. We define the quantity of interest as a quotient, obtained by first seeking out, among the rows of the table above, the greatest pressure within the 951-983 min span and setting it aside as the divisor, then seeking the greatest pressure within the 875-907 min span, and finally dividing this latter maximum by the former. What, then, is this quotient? 1.29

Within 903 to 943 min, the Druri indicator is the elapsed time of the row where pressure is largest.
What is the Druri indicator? 921.0 min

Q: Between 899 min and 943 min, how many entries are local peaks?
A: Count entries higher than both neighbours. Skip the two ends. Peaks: 2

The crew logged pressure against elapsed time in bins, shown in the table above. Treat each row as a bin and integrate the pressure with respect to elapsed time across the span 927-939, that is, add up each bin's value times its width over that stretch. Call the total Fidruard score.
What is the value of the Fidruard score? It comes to 551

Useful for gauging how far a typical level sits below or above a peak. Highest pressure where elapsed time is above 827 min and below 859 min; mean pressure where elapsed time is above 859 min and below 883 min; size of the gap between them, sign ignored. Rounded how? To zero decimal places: 10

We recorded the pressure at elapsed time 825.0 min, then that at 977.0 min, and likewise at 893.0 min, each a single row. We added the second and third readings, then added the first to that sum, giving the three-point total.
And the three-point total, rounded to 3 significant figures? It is 142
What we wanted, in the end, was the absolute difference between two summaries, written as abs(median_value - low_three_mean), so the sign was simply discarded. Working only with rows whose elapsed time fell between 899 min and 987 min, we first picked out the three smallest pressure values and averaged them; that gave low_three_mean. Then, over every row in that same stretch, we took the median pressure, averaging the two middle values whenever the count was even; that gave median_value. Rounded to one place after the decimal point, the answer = 7.6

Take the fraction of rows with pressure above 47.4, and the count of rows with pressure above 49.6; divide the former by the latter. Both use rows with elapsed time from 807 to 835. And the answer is 0.143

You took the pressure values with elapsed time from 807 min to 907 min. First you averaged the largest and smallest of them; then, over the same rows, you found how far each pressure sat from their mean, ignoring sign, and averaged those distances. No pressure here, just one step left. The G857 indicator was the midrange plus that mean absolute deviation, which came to 57.4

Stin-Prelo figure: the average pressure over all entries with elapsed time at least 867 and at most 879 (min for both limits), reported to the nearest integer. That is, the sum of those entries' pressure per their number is 50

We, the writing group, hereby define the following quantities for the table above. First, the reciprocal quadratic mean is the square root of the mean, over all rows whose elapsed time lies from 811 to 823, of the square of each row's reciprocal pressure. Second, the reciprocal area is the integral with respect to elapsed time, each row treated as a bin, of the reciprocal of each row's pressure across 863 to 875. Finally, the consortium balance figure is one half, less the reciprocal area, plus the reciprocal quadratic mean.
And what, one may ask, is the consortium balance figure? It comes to 0.28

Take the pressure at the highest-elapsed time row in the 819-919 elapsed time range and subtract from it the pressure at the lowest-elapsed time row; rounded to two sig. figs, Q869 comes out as -12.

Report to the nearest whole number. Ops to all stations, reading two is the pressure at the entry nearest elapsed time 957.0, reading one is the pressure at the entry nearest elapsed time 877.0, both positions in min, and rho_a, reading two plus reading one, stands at 86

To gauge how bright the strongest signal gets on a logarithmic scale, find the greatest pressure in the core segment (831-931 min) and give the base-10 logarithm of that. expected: 1.78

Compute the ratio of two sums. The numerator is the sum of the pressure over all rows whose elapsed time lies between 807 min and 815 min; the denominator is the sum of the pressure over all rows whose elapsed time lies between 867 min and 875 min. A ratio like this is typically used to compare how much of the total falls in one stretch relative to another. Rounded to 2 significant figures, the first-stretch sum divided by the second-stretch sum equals 1.1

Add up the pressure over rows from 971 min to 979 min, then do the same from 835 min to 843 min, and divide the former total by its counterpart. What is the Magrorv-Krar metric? 0.65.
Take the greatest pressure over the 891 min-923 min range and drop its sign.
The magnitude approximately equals 51.0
